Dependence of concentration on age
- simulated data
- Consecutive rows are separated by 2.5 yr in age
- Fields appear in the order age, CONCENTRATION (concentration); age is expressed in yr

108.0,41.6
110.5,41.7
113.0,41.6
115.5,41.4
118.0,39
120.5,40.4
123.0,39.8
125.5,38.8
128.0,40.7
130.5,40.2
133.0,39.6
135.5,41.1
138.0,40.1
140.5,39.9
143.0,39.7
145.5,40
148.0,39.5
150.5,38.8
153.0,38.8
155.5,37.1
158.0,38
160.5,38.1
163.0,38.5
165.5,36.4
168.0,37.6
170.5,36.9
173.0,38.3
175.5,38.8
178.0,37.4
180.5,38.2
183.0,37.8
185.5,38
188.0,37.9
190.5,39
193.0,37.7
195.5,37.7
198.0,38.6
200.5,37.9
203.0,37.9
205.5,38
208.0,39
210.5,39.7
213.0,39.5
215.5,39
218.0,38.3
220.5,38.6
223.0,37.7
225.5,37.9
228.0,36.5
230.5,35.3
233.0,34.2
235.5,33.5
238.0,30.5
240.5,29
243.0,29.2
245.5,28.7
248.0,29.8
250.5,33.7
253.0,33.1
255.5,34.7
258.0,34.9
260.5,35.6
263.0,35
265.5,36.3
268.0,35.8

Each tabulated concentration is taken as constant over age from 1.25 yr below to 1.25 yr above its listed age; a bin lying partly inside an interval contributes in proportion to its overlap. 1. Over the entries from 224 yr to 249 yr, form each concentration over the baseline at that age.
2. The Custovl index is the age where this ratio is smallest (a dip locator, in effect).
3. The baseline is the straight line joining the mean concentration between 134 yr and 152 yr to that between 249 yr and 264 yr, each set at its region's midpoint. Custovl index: 245.5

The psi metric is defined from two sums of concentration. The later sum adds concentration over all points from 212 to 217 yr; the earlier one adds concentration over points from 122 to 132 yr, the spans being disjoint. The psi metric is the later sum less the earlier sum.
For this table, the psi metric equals -81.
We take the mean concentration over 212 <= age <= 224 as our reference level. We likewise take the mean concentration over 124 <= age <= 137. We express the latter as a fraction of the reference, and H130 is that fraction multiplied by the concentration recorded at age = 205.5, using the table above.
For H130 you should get 39.4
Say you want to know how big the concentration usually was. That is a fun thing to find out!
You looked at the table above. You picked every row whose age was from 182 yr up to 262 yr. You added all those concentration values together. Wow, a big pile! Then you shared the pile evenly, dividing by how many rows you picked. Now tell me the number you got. 35.9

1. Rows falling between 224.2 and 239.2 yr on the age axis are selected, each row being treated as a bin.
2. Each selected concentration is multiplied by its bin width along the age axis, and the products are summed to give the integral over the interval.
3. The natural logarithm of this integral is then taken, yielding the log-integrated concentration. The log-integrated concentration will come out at 6.25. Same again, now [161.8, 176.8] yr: 6.34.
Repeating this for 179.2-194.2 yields 6.35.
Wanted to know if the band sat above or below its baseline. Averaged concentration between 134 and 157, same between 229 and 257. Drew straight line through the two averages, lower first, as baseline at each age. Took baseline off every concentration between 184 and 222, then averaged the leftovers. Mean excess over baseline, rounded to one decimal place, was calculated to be 3.4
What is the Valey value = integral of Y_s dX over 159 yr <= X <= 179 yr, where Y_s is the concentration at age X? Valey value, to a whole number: 755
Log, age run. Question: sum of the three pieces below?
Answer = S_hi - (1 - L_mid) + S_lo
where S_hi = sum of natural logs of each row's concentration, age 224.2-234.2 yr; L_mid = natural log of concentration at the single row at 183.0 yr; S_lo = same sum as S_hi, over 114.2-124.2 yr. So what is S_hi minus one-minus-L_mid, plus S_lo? 31.7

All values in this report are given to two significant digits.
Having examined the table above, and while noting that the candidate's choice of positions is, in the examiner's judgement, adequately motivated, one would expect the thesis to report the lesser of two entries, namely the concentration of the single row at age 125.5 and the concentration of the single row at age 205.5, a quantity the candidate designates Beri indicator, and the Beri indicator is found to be 38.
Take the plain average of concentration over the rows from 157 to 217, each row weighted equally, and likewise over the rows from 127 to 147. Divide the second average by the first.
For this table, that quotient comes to 1.05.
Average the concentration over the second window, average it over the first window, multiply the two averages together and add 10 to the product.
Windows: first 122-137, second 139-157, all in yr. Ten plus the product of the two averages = 1576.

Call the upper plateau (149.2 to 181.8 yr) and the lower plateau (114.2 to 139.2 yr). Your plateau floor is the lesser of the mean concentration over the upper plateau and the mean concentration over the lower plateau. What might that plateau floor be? 38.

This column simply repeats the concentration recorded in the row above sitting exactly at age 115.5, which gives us 41.4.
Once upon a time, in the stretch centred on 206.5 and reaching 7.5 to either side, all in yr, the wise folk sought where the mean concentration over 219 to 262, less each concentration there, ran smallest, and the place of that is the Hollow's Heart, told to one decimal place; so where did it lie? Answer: 210.5 yr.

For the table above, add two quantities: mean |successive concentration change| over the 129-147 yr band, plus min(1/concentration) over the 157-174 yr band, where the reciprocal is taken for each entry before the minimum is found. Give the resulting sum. 0.659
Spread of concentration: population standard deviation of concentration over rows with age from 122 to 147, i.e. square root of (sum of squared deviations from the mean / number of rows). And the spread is 0.59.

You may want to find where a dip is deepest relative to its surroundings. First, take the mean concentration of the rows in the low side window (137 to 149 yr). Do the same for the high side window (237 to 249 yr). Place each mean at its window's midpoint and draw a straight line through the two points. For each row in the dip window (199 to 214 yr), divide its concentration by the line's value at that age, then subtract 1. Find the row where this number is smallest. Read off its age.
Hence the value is 200.5 yr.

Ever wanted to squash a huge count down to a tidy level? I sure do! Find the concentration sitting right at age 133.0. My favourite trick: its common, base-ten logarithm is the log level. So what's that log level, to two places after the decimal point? 1.60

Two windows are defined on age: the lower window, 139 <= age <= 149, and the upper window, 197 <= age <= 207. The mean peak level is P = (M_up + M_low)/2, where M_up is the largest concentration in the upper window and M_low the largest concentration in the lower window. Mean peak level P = 39.3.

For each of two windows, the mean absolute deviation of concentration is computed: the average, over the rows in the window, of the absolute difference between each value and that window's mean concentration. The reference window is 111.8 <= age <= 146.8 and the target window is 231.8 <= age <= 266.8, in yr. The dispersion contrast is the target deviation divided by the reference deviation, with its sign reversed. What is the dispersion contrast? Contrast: -3.7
